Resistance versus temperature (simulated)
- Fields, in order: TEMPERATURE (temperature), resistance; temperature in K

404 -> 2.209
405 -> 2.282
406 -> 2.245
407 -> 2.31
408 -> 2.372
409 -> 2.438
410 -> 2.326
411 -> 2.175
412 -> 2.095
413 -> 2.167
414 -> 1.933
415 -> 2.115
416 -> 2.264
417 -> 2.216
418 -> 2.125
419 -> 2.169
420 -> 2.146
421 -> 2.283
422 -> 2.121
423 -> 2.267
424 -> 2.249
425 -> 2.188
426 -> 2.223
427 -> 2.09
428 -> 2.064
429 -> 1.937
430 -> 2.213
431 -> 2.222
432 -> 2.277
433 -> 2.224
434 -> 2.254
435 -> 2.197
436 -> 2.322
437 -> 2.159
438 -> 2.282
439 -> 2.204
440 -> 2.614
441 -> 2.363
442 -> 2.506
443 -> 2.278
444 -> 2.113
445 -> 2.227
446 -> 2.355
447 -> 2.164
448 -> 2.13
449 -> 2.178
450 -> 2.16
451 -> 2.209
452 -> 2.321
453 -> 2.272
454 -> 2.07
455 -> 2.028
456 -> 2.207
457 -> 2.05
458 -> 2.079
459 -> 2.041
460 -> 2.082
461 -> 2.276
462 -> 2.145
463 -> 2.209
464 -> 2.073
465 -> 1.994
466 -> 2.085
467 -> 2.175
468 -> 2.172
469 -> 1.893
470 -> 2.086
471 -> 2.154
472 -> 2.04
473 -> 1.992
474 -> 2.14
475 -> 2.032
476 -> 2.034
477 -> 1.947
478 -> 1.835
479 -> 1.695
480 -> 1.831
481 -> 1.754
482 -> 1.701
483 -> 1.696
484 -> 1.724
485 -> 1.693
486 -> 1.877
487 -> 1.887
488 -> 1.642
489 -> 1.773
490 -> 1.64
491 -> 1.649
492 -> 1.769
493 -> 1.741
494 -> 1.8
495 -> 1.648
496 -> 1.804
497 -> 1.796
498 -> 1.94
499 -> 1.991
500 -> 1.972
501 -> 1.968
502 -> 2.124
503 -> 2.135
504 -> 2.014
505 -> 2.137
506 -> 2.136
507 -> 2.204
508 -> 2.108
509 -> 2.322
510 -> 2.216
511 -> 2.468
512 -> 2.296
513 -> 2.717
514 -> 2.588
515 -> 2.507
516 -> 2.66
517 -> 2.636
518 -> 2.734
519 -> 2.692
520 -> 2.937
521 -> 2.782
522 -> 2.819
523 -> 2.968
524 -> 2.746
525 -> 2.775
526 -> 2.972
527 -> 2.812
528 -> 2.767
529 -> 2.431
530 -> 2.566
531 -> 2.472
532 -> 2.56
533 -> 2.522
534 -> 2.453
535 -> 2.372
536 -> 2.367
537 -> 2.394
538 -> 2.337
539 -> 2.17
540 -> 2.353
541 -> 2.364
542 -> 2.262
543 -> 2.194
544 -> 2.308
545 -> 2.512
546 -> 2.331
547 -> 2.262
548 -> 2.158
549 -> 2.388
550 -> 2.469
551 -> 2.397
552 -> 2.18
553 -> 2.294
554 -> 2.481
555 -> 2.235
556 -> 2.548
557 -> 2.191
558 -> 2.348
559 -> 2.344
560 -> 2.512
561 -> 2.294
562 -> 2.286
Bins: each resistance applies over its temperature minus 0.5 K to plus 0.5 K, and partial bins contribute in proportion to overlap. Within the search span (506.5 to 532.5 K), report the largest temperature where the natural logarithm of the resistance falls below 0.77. 508 K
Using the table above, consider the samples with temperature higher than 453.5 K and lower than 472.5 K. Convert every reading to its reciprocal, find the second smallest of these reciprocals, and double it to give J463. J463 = 0.91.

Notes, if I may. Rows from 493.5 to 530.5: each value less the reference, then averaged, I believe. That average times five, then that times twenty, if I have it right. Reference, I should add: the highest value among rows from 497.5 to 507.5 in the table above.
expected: 18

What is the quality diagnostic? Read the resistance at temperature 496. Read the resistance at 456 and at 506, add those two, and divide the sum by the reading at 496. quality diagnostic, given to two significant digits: 2.4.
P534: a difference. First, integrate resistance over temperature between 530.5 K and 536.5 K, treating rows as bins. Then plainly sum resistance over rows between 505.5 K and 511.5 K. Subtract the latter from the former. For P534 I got 1.3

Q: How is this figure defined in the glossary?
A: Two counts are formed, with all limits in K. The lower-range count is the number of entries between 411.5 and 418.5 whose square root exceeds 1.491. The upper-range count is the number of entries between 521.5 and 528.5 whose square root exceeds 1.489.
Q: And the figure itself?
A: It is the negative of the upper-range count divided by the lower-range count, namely -7.0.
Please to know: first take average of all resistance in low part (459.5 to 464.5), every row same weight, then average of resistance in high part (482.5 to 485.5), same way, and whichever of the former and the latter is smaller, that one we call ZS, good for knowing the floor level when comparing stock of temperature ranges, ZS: 1.70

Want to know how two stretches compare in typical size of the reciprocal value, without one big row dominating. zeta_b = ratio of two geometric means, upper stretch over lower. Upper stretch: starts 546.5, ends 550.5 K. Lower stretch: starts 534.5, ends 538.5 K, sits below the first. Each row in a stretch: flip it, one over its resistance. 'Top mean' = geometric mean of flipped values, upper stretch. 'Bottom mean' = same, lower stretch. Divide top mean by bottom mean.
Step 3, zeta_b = 1.02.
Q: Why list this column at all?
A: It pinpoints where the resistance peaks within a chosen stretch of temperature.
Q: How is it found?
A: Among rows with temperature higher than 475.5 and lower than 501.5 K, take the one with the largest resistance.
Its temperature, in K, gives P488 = 476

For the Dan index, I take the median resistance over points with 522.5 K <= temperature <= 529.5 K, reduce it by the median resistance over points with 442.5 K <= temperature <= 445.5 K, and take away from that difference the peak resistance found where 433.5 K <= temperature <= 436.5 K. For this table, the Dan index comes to -1.77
